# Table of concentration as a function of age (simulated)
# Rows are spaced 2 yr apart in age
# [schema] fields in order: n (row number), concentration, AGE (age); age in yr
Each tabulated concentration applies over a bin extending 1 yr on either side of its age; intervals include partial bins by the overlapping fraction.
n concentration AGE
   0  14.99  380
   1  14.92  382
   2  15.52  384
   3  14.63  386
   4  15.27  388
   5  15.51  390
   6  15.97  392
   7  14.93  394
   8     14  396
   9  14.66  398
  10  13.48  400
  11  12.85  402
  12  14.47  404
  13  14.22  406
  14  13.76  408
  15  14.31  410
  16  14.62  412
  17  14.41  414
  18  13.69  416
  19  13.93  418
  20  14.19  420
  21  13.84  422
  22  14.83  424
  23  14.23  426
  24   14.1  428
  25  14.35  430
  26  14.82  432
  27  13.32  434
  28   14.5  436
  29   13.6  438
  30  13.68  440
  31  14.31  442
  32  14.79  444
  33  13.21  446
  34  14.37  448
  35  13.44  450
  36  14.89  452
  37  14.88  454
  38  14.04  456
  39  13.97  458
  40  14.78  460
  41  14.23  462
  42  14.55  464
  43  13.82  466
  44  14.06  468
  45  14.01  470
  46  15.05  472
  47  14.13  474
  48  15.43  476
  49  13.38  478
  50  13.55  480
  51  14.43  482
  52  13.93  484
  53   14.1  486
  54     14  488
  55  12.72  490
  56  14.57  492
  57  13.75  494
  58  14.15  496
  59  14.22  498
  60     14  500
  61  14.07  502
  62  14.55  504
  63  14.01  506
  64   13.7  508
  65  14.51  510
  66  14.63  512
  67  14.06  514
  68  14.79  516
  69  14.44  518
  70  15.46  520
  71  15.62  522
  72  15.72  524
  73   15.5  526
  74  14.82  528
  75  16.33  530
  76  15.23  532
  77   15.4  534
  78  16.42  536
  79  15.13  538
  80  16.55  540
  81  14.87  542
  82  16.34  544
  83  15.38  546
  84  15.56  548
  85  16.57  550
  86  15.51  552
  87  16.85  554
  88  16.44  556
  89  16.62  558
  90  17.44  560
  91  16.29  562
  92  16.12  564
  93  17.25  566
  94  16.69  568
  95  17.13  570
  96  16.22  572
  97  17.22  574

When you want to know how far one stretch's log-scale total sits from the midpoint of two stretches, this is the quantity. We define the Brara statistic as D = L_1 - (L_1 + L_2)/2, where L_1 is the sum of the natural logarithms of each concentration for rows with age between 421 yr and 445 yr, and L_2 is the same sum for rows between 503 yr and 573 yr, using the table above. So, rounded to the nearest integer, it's -32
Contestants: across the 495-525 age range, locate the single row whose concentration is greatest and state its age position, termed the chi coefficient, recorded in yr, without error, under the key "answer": 524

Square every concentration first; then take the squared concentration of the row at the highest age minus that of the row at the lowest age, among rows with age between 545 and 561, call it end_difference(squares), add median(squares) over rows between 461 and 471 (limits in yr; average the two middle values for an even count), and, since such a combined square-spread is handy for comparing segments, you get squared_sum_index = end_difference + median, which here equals 265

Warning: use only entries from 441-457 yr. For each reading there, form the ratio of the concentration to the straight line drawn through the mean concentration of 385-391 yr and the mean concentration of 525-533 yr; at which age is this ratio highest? 452 yr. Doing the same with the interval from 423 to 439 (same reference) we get 424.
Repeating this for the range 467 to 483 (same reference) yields 476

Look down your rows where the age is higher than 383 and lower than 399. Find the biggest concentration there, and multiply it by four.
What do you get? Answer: 63.9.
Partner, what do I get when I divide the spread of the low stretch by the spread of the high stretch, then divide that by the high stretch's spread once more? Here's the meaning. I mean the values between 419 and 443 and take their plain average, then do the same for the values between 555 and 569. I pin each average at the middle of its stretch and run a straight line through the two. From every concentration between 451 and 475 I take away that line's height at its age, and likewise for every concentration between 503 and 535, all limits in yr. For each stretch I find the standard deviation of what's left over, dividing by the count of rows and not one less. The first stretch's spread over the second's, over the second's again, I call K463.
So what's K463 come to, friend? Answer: 1.43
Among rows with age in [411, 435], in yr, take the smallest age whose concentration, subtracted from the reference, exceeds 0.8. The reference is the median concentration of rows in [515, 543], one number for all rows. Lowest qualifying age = 412 yr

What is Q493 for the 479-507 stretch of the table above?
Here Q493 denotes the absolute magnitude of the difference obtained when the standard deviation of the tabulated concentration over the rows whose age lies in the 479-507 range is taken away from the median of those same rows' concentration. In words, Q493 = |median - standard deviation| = 13.6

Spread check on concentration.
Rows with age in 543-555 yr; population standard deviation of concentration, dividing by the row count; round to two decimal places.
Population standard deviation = 0.57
